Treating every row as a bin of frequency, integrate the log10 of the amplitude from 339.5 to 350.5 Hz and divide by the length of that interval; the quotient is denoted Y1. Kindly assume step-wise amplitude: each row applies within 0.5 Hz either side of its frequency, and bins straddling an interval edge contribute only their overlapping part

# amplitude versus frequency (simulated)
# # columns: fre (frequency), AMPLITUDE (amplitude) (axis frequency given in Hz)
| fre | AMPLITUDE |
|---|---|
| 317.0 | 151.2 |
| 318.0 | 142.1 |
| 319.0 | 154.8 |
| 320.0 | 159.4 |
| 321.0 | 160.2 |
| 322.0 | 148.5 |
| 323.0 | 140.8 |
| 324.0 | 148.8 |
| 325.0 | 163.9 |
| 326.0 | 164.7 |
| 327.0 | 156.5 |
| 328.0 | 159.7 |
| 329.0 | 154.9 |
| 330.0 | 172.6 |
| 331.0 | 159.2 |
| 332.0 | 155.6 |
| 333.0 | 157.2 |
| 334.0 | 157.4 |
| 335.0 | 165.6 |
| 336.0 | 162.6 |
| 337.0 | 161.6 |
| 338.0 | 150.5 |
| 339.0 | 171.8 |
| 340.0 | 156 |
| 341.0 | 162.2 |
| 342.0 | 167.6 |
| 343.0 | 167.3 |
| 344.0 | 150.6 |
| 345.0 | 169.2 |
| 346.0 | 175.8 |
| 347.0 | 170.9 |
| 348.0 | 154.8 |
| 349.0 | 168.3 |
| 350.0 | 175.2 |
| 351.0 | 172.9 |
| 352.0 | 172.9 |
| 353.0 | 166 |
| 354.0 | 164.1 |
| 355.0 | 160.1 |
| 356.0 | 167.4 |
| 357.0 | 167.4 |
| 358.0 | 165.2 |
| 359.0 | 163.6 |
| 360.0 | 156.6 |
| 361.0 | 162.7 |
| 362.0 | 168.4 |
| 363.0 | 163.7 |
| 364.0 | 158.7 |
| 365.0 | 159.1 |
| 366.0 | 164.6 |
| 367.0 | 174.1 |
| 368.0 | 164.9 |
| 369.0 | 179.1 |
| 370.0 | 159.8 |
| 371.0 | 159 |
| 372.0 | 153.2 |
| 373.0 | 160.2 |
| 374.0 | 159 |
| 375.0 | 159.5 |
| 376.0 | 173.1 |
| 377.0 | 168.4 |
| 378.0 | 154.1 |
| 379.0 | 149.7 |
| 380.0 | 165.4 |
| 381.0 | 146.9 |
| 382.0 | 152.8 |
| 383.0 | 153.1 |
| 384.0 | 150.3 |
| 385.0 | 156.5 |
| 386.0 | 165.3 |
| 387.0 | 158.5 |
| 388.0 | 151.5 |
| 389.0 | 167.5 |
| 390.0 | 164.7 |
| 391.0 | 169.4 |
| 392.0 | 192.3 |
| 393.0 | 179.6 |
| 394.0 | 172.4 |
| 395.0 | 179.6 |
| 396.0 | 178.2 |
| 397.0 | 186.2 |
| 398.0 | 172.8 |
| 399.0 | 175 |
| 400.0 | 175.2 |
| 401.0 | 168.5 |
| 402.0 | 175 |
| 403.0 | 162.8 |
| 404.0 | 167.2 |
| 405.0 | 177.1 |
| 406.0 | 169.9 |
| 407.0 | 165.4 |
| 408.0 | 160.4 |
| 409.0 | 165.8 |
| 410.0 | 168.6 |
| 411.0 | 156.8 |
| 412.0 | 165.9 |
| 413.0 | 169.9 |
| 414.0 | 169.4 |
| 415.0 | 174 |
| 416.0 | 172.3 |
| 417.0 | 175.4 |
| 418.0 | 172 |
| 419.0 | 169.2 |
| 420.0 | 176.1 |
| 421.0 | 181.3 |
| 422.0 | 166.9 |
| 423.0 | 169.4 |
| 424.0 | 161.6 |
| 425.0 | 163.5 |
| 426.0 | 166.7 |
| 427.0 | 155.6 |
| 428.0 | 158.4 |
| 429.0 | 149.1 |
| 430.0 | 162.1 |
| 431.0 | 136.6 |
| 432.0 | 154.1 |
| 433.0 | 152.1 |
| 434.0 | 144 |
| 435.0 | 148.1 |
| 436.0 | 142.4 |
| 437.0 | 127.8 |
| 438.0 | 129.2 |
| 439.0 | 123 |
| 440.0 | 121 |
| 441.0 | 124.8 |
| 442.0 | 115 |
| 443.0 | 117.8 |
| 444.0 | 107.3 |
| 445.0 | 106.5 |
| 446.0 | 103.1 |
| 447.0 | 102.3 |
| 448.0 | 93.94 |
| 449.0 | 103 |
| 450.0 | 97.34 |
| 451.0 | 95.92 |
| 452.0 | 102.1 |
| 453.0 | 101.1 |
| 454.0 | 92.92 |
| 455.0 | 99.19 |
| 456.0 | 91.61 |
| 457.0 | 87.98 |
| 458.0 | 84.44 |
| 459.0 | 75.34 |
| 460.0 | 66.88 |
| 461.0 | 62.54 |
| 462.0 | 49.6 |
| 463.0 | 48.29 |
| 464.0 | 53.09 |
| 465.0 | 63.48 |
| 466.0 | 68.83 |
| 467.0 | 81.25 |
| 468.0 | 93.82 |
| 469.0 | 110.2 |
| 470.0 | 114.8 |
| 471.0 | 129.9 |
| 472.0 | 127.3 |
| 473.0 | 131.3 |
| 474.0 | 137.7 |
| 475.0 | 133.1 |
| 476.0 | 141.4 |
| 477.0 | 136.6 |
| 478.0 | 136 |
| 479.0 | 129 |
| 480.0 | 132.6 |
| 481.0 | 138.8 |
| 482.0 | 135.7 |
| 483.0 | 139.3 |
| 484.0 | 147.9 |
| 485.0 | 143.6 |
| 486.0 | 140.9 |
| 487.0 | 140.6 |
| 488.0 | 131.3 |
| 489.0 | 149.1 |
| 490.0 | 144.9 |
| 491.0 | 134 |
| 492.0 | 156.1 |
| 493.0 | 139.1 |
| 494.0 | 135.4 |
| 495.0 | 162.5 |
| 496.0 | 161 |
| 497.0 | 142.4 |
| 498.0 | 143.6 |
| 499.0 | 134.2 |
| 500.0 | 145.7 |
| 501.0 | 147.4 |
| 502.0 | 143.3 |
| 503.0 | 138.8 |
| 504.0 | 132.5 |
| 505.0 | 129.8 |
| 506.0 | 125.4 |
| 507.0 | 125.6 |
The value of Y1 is 2.22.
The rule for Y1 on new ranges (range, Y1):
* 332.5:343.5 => 2.21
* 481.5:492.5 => 2.15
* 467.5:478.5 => 2.10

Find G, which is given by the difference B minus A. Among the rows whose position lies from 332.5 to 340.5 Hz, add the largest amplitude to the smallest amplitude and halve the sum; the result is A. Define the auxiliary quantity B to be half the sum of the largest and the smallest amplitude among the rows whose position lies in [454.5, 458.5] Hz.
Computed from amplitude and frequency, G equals -69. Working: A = 161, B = 92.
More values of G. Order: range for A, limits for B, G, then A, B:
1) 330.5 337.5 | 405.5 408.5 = 5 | 161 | 165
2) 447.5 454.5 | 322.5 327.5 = 55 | 98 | 153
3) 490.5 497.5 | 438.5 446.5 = -34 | 148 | 114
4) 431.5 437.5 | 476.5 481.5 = -7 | 141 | 134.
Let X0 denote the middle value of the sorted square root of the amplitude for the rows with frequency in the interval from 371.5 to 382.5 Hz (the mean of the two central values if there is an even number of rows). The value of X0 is 12.6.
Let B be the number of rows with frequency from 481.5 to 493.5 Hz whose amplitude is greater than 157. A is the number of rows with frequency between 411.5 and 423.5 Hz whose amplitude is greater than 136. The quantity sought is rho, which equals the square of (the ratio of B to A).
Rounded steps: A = 12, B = 0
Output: 0.0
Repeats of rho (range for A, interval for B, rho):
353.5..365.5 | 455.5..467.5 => 0.0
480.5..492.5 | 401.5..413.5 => 1.5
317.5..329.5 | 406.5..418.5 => 0.8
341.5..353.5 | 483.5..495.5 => 0.0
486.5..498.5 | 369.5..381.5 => 0.8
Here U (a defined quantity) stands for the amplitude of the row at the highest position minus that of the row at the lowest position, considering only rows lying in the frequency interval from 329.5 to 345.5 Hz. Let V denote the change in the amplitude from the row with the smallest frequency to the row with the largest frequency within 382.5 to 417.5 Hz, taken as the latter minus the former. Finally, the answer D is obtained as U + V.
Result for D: 19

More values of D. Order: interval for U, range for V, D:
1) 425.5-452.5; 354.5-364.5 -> -66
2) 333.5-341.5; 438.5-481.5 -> 21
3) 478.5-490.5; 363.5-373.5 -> 17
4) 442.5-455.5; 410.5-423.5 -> -6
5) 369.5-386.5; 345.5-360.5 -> -14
